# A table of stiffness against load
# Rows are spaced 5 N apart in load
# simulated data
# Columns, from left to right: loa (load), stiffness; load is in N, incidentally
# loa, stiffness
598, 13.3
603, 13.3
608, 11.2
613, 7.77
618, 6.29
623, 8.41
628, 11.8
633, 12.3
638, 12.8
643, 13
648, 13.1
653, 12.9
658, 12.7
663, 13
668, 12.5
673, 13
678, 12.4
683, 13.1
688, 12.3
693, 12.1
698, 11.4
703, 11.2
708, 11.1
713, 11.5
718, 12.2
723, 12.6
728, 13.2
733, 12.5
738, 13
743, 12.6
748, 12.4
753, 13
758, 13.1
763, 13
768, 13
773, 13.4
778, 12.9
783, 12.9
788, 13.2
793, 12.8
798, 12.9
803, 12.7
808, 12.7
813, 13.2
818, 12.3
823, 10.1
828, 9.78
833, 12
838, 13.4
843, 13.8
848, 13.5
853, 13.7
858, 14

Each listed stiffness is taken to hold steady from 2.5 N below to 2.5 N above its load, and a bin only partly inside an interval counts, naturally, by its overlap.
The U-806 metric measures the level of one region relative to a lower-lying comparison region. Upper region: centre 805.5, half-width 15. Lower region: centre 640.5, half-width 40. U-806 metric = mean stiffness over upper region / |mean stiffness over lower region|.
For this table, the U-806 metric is 1.095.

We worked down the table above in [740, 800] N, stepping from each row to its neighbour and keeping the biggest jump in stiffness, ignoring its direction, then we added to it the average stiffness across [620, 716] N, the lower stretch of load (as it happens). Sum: 12.7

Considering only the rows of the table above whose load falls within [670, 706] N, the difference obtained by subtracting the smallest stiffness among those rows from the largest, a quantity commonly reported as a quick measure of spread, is 1.9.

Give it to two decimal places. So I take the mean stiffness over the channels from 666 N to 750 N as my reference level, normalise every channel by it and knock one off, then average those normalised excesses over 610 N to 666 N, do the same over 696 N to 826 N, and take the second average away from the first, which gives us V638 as -0.10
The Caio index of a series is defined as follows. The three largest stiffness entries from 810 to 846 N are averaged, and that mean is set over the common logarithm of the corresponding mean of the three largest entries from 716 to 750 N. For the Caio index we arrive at 12.1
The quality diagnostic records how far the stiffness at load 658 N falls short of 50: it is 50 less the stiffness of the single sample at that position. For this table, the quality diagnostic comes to 37.3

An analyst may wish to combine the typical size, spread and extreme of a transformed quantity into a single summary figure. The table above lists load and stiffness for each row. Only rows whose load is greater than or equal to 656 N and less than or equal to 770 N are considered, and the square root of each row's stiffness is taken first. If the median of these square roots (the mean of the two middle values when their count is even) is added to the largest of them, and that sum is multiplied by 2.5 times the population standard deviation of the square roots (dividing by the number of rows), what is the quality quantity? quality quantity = 1.6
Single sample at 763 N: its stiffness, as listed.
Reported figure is 13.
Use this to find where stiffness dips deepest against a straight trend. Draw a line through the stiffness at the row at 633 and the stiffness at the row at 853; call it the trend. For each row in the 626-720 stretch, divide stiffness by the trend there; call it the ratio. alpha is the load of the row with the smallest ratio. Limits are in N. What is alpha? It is 708 N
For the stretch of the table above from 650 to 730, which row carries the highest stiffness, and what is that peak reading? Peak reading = 13.2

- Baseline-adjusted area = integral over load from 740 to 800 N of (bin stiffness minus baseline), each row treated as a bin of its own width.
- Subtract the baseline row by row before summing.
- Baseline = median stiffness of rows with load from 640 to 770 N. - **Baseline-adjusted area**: 17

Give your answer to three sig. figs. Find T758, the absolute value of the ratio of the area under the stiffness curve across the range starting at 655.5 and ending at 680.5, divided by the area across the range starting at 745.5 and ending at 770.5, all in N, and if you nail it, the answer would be 0.986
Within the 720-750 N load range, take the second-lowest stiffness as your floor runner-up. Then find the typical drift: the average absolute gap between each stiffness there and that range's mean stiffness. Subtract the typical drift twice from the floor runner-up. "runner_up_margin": 12.0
